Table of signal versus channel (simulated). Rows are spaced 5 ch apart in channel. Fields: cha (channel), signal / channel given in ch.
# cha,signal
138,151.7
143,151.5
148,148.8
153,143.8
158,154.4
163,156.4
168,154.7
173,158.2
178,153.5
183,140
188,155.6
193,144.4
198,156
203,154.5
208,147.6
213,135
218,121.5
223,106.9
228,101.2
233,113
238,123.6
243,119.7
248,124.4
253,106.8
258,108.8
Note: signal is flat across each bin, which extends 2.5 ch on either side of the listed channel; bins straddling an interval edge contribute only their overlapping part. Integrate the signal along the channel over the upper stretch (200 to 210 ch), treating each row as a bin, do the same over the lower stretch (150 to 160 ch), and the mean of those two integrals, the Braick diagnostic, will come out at 1501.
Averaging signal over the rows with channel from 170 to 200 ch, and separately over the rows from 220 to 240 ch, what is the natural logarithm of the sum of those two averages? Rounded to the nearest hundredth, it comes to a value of 5.57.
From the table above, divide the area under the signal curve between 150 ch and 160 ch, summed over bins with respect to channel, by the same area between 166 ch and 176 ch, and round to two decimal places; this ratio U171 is 0.95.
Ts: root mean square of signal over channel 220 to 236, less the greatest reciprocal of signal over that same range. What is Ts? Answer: 107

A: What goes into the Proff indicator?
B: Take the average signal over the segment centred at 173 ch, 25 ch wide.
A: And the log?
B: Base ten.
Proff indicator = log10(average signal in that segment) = 2.18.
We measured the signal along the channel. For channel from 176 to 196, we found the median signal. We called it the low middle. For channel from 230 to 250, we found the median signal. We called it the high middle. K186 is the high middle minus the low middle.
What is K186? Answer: -27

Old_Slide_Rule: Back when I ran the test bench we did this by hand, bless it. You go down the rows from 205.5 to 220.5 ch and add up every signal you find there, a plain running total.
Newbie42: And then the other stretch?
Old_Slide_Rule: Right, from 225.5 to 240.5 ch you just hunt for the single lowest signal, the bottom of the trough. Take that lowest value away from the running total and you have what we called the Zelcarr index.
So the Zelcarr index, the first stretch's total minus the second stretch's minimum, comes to 303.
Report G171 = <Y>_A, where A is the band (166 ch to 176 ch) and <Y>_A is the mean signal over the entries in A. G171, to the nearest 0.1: 156.4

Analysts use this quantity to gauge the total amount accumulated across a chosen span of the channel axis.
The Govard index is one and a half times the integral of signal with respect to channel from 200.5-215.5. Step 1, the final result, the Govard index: 3278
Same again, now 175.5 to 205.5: 6780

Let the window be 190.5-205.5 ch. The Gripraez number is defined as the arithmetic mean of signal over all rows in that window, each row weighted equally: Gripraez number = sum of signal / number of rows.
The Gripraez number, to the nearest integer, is 152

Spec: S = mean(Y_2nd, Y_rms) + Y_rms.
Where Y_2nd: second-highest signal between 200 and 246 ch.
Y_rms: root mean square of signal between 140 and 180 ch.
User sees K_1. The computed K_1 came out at 303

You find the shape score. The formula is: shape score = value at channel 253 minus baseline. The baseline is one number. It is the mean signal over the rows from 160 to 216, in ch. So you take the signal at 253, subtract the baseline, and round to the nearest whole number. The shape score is -44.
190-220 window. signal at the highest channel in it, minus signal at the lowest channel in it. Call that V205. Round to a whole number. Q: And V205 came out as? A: -23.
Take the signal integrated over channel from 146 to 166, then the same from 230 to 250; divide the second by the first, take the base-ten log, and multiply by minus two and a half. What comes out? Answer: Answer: 0.25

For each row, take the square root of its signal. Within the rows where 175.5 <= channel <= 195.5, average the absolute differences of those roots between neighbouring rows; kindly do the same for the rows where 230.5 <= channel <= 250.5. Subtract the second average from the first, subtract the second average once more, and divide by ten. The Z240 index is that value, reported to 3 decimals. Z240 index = -0.003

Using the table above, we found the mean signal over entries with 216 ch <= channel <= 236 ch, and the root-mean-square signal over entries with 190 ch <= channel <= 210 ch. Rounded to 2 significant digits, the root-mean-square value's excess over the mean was 40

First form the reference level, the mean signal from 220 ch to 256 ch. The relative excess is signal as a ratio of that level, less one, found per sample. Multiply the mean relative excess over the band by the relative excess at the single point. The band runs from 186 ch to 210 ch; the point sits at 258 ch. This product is -0.014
